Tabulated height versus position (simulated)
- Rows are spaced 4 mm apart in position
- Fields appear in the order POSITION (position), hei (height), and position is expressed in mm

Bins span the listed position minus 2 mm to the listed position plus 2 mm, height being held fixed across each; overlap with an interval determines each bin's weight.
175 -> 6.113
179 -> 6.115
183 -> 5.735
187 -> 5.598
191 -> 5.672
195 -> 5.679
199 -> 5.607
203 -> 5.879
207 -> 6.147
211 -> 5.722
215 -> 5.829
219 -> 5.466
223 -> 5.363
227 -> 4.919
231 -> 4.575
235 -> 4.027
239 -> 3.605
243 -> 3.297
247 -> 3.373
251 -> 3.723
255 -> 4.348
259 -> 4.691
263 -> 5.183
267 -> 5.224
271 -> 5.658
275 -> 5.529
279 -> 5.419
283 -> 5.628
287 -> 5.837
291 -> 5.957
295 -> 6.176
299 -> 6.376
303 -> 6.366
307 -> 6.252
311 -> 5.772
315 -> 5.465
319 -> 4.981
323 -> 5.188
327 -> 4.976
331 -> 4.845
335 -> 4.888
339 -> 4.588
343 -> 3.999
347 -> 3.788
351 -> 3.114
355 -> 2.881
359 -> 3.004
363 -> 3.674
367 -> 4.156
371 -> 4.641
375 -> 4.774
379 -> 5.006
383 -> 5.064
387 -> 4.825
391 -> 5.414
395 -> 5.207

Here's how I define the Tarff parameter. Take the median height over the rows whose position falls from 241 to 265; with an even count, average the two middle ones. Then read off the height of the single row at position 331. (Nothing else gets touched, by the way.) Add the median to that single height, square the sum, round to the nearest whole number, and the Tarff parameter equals 79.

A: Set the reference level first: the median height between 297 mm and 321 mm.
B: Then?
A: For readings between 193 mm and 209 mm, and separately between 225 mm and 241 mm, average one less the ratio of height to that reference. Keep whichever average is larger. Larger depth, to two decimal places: 0.29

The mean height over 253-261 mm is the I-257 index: 4.5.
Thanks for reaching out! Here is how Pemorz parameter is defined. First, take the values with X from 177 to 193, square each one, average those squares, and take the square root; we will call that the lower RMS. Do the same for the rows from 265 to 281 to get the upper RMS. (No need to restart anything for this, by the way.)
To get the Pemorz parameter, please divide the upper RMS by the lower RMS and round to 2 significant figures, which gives 0.94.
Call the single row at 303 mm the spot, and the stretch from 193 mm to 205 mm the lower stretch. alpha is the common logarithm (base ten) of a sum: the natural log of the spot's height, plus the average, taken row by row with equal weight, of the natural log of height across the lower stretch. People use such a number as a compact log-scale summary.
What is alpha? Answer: 0.556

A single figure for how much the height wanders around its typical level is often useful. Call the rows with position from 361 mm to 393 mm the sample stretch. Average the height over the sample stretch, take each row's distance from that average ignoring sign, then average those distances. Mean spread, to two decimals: 0.40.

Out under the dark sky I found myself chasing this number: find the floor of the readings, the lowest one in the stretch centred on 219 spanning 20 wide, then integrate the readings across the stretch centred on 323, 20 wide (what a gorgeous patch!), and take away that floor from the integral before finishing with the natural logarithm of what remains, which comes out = 4.57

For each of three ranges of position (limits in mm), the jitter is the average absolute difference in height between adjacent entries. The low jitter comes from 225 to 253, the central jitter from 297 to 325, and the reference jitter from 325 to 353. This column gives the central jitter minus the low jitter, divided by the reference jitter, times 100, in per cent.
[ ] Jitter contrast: -23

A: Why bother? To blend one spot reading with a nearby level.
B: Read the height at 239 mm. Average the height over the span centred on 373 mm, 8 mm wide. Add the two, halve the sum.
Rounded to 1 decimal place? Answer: 4.2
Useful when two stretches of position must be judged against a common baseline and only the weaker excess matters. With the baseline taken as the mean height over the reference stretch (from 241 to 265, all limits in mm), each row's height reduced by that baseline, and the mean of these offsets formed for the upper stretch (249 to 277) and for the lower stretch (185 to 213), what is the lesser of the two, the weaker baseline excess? 0.81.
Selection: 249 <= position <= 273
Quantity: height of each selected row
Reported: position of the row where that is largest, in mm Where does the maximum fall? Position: 271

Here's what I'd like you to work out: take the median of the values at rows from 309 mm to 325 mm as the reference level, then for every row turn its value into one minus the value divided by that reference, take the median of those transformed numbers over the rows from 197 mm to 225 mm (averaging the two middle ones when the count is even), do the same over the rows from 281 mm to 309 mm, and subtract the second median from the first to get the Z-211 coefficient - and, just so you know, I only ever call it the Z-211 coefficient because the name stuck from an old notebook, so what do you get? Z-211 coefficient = 0.09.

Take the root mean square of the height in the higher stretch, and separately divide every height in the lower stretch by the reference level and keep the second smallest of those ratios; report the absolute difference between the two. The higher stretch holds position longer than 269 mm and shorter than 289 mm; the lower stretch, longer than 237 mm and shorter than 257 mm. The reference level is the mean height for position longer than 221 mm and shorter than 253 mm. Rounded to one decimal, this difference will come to 4.8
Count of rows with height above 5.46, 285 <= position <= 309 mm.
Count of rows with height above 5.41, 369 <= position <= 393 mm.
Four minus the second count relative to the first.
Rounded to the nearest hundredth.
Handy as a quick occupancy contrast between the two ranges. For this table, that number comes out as 3.83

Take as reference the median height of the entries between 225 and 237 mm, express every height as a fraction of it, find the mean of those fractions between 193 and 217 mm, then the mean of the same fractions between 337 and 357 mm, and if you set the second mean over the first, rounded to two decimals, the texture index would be 0.63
